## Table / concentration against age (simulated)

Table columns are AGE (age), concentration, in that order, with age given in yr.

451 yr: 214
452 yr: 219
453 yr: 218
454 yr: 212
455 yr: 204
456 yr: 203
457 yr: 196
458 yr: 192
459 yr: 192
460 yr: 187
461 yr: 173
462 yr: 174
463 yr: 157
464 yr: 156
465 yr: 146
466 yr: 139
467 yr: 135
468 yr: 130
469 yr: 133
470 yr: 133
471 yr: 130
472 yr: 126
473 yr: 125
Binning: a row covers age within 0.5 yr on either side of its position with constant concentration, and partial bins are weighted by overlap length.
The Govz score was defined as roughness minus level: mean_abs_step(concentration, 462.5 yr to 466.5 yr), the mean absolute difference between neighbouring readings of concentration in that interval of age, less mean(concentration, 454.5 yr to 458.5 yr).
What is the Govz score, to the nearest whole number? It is -193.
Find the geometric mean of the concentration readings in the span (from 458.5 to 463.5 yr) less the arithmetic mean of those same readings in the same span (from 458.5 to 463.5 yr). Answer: -0.432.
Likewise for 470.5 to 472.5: -0.016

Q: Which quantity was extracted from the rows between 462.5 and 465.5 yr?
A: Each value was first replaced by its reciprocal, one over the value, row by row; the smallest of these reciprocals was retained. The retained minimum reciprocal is 0.0064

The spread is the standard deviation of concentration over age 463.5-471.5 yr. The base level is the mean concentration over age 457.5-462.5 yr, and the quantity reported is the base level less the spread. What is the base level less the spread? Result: 175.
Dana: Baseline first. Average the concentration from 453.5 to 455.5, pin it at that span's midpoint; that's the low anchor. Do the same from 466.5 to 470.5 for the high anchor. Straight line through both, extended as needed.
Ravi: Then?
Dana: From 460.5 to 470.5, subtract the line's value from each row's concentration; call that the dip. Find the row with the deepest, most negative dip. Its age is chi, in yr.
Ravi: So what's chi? 466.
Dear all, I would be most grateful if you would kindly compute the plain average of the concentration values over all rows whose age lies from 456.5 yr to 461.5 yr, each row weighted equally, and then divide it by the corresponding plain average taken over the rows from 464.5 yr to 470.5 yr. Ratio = 1.38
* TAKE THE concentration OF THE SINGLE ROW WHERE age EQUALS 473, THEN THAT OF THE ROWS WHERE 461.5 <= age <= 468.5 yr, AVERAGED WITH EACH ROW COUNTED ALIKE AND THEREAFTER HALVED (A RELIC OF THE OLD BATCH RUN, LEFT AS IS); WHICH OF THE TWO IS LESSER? 74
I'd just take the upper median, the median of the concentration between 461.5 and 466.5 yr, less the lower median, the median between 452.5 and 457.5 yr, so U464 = -48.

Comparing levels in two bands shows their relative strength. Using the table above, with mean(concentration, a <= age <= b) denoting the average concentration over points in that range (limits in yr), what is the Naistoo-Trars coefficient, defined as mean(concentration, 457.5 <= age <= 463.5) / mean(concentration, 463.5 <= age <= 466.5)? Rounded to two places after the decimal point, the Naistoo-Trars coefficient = 1.22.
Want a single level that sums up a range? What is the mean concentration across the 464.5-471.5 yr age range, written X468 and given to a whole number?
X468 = 135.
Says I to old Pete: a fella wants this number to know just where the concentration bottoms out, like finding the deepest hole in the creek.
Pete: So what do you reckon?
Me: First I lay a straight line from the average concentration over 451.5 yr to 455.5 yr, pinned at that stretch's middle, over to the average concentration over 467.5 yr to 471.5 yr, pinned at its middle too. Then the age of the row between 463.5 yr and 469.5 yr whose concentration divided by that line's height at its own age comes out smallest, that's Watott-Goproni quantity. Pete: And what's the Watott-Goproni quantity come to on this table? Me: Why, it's 466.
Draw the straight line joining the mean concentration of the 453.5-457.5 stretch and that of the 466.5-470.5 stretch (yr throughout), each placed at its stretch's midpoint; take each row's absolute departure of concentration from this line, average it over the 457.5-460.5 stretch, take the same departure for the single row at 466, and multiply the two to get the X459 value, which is 42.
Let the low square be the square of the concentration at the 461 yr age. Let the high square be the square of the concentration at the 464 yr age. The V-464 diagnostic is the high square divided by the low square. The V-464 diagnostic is 0.81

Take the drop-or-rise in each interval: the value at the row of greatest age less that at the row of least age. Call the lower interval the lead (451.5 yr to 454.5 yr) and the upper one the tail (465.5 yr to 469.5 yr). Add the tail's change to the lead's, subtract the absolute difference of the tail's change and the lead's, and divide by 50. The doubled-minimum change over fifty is -0.3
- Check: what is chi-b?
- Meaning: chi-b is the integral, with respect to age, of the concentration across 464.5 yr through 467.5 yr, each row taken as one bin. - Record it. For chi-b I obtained 420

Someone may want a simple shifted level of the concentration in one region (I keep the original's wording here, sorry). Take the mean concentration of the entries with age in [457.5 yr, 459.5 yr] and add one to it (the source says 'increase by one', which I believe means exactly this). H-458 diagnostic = 193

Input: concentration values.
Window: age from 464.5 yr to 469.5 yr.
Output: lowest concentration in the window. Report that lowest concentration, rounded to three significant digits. 130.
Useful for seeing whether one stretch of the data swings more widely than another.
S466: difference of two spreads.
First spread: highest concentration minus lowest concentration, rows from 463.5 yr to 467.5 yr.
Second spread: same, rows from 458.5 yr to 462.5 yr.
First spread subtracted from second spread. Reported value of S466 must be -2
